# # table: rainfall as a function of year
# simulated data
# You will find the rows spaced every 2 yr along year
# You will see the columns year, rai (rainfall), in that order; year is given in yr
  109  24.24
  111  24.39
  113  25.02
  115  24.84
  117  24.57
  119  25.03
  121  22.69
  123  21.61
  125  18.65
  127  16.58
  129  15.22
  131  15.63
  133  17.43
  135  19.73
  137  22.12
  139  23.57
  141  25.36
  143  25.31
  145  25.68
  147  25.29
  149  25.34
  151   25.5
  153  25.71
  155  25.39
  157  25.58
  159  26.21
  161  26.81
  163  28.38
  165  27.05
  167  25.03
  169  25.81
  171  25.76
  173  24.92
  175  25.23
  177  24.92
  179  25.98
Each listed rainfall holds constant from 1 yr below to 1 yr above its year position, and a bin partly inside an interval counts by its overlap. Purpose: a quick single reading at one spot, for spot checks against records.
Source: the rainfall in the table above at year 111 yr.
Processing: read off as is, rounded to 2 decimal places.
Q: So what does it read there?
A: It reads 24.39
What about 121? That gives 22.69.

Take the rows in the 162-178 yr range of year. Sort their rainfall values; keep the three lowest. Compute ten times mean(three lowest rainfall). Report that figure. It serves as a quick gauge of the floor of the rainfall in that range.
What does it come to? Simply 250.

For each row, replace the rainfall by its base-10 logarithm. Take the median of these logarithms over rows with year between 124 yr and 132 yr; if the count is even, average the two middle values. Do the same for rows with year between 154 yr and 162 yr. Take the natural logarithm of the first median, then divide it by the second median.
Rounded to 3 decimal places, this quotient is 0.133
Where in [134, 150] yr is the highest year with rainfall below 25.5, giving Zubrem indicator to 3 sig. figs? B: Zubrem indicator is 149 yr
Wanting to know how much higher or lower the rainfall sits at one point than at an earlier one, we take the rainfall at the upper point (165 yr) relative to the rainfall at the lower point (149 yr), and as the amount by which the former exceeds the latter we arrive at 1.7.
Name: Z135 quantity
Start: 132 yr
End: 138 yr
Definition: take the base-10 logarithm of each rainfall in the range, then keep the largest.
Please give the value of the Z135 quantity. 1.34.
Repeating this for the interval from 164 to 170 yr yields 1.43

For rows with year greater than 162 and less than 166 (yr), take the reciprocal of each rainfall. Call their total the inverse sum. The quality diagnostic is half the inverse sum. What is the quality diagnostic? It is 0.0361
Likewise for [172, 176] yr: 0.0399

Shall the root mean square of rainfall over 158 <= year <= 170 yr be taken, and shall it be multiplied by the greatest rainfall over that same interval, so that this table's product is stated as 754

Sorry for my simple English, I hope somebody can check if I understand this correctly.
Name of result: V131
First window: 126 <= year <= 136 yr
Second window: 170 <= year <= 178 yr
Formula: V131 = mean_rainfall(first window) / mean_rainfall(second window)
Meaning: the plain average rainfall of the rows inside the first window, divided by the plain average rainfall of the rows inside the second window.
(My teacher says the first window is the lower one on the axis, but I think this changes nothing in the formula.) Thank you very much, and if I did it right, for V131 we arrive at 0.67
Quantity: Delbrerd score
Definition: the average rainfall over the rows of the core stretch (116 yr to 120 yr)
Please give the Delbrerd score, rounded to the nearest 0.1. 24.8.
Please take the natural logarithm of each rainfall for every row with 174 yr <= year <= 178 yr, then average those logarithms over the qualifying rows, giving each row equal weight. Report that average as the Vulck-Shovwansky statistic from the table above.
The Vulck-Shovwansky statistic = 3.22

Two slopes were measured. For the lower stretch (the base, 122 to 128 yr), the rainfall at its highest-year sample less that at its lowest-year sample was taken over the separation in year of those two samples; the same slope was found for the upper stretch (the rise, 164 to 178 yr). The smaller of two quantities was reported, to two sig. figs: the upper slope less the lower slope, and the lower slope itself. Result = -1.3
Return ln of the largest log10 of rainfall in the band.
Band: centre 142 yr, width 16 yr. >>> 0.343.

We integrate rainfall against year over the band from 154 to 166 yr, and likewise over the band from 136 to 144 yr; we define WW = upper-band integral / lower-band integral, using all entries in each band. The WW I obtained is 1.7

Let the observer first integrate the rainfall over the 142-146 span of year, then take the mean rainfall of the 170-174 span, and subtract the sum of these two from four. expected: -123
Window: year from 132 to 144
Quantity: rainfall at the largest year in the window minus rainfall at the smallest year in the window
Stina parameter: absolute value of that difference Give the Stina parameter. 7.9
